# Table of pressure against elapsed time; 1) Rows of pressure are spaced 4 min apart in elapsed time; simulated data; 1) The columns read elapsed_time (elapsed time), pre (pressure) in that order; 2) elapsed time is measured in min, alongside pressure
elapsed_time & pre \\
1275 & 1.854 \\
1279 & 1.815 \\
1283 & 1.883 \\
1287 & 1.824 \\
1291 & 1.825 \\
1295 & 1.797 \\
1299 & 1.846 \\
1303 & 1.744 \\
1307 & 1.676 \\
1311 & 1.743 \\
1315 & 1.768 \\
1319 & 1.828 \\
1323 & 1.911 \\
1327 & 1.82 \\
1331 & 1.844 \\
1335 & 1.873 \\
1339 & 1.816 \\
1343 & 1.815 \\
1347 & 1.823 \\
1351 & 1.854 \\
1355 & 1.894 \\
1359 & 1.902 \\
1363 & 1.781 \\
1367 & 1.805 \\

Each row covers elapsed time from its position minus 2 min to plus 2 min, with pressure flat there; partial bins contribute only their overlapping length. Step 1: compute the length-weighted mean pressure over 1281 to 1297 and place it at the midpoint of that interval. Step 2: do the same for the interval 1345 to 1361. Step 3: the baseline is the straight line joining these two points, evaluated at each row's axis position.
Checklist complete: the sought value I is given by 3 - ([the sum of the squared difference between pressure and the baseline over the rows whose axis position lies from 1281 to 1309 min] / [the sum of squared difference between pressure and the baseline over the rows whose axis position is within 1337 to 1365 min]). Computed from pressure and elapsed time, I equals 0.5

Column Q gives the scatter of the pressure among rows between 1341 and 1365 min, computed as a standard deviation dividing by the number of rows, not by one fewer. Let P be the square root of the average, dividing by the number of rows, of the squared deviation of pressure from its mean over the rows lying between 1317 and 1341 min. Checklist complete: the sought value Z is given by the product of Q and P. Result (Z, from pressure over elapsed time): 0.0015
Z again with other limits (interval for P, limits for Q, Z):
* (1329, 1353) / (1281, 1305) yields 0.0009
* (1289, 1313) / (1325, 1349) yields 0.0012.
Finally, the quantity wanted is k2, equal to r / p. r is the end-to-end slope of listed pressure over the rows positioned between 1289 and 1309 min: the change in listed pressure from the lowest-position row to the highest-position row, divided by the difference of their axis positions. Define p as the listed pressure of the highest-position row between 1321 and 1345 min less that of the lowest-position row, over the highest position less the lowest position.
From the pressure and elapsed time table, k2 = 1.9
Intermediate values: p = -0.005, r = -0.0093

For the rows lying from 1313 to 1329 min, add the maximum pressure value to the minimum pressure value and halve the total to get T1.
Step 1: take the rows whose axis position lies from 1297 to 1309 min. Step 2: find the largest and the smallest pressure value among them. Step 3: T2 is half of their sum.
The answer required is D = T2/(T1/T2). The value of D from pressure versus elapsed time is 1.69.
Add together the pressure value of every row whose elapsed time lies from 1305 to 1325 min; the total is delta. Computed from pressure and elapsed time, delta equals 8.93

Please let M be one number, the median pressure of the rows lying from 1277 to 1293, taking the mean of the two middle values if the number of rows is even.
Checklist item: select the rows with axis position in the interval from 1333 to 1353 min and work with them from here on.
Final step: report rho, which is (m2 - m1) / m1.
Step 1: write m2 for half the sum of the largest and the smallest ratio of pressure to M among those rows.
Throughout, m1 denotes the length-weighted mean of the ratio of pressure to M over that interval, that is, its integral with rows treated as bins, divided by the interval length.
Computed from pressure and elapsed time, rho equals 0.004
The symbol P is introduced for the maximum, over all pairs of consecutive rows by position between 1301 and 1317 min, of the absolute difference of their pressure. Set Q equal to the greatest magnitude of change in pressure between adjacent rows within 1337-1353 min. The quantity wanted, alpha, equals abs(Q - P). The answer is 0.037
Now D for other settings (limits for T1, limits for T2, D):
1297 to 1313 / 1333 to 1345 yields 1.93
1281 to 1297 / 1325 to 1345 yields 1.85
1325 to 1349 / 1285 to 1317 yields 1.68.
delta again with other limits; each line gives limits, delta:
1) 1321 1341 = 9.26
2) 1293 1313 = 8.81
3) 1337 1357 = 9.20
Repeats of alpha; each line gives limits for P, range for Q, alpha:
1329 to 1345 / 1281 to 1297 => 0.002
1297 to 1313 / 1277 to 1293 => 0.034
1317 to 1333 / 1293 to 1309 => 0.011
